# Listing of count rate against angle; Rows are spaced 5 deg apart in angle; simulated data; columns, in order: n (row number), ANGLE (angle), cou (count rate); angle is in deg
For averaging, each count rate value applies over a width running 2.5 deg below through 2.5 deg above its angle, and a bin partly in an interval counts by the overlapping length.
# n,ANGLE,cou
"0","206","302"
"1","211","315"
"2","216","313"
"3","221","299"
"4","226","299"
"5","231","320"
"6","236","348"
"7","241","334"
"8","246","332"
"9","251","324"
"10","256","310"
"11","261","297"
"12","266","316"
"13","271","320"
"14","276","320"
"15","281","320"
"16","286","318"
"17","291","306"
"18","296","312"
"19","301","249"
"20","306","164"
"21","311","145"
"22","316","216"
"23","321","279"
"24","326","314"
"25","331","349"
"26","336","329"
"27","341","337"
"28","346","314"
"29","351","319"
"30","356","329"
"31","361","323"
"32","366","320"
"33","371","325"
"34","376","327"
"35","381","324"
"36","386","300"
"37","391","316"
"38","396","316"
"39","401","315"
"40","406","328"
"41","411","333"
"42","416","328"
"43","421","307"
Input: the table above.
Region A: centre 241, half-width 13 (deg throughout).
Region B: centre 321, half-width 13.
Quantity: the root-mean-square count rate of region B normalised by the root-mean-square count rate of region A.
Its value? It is 0.815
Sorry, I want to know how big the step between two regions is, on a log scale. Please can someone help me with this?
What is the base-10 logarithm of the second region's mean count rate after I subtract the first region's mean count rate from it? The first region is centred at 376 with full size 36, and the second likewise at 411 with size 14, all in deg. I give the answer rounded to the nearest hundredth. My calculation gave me 1.02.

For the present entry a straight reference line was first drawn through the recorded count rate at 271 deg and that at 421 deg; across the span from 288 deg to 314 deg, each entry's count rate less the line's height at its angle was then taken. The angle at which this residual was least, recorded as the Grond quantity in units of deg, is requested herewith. 311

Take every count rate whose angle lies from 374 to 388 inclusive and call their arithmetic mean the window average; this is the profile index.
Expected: 317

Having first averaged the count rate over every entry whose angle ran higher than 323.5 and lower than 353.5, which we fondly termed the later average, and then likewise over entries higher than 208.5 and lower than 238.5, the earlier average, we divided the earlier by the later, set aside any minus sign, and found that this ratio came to 0.97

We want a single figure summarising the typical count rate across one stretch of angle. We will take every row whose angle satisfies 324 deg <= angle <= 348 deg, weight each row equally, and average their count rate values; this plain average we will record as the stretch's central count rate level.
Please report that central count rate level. 329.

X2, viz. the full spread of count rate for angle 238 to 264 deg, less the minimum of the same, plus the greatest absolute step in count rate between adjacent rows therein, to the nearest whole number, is -246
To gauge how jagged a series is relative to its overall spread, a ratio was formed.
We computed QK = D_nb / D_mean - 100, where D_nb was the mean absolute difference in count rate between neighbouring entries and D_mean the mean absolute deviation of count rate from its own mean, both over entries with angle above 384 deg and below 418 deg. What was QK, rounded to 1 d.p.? -99.2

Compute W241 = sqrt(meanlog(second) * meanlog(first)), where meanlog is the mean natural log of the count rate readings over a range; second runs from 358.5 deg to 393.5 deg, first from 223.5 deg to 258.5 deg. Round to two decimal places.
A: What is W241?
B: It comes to 5.77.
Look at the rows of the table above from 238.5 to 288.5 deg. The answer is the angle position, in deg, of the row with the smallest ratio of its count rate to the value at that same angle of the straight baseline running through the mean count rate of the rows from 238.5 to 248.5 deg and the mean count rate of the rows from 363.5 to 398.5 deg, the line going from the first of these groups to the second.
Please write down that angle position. 261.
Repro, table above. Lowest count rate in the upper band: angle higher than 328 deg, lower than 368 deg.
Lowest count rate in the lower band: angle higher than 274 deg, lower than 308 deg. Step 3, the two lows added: 478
